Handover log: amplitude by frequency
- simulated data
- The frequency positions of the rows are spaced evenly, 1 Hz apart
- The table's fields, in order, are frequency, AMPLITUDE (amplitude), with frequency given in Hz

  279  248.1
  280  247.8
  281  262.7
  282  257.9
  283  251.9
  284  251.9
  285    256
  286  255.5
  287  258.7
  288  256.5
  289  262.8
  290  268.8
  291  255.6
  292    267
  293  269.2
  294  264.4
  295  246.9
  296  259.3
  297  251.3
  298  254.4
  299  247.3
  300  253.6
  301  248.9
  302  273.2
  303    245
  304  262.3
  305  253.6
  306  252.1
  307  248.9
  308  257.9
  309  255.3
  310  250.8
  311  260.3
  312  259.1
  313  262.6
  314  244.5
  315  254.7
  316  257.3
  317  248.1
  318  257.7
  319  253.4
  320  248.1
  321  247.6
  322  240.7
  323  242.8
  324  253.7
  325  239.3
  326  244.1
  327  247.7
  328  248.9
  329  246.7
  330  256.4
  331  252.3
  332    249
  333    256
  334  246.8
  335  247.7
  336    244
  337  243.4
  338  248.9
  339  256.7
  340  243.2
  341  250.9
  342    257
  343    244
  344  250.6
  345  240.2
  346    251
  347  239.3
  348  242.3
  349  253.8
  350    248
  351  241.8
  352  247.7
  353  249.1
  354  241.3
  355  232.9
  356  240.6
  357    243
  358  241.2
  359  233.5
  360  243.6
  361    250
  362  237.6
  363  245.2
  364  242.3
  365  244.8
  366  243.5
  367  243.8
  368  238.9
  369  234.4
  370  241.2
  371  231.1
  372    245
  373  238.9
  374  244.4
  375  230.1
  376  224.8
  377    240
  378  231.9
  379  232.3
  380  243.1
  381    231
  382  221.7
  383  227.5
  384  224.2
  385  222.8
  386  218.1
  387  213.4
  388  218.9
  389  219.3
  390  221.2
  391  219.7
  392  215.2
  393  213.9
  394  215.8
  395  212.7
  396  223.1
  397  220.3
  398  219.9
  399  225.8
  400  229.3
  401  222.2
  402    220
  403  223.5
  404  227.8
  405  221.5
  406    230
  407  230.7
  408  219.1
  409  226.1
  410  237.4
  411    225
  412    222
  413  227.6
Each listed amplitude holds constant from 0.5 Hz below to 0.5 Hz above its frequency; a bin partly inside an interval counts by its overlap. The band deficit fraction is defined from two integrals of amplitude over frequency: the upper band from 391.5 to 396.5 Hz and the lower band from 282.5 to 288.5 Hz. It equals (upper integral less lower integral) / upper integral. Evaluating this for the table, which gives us -0.42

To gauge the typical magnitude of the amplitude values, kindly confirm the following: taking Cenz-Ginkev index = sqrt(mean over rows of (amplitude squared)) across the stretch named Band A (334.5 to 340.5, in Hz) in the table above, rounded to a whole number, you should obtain 247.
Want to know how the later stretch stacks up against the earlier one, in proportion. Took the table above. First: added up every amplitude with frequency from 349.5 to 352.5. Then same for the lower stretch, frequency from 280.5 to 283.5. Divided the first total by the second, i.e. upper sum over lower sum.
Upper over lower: 1.0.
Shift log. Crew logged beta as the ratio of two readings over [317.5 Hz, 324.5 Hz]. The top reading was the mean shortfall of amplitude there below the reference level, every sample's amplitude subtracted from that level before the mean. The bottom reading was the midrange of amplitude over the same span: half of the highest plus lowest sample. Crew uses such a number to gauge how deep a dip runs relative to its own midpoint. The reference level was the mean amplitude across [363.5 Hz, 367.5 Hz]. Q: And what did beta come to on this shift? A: -0.022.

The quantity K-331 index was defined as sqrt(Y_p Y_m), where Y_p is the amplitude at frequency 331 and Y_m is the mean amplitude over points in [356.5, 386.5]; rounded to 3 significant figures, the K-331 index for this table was 244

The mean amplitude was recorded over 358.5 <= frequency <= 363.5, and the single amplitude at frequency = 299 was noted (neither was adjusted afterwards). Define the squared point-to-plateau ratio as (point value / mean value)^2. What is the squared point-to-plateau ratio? 1.04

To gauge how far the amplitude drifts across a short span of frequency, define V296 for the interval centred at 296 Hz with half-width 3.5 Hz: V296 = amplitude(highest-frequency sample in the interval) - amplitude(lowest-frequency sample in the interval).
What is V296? -22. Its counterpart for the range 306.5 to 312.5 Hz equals 10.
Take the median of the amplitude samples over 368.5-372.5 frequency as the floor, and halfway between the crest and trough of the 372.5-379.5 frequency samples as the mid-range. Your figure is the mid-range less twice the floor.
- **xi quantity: -241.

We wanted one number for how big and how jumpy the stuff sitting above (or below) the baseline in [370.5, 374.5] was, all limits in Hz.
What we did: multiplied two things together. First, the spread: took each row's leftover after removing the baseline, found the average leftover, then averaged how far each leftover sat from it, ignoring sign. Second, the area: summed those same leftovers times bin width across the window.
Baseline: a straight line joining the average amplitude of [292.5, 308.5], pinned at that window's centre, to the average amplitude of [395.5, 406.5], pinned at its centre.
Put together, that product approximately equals 139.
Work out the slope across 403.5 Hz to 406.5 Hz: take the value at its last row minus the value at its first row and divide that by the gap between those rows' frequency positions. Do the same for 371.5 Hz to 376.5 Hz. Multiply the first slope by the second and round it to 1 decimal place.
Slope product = -5.6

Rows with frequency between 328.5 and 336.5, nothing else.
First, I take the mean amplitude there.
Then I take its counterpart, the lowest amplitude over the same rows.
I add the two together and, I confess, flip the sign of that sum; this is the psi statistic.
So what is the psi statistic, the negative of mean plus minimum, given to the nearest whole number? -494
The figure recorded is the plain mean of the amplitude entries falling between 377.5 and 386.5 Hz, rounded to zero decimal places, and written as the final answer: 228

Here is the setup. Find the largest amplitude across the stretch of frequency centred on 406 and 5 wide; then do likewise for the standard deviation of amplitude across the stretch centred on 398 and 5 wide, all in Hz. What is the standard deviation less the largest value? -227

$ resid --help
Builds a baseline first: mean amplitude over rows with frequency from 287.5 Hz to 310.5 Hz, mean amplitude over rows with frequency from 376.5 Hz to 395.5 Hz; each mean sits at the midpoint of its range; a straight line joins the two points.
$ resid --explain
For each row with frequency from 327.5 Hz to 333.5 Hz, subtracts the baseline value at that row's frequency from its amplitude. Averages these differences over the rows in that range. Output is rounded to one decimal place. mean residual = 6.9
